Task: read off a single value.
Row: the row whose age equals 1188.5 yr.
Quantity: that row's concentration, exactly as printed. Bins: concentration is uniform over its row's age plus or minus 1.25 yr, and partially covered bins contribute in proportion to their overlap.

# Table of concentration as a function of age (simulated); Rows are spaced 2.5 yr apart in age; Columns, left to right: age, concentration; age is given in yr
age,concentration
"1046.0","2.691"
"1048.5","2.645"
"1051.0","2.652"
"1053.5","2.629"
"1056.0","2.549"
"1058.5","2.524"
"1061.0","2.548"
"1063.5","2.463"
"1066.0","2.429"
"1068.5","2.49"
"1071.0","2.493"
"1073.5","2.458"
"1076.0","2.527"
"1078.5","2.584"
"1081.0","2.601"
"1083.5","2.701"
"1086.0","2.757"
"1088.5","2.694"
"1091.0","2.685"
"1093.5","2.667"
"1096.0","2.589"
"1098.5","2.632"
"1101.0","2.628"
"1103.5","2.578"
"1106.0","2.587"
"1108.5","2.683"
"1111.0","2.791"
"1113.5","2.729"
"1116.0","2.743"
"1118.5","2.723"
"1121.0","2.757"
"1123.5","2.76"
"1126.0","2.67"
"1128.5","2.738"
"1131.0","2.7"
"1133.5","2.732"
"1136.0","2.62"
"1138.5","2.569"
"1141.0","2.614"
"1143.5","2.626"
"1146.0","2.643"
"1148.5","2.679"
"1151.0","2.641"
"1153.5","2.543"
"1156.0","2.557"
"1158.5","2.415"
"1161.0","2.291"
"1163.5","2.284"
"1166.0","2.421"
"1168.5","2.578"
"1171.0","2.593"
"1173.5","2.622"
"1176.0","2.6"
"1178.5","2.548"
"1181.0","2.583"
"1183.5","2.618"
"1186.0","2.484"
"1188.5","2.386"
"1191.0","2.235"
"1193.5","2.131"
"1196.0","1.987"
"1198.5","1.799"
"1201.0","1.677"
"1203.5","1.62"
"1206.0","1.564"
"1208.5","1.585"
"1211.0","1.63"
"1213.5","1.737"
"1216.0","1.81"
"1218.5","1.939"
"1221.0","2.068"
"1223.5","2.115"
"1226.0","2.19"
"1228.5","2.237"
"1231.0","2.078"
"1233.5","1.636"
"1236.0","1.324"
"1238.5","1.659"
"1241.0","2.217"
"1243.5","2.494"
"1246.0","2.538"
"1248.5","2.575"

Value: 2.386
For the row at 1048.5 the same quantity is 2.645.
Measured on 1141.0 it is 2.614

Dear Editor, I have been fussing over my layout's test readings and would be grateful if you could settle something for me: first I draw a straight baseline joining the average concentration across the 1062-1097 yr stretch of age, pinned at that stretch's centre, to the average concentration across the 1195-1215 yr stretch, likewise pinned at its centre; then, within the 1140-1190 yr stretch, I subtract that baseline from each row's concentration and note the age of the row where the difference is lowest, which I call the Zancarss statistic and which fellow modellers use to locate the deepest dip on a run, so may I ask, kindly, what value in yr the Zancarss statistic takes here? 1161.0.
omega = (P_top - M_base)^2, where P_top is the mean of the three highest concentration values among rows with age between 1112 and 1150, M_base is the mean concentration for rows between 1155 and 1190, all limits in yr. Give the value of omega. 0.1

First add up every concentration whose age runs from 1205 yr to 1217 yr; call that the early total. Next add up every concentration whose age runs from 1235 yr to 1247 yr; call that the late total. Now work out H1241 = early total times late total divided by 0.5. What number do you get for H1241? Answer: 170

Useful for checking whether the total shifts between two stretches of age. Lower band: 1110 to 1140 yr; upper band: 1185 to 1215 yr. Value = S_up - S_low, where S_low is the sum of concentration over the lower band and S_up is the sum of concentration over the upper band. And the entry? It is -9.7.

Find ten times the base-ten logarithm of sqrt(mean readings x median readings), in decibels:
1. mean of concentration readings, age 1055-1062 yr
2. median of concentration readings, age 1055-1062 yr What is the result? 4.1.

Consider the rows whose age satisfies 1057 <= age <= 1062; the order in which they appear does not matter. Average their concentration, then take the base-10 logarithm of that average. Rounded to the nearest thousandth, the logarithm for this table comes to 0.404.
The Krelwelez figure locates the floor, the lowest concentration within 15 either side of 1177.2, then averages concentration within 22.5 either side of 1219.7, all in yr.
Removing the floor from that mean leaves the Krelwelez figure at -0.4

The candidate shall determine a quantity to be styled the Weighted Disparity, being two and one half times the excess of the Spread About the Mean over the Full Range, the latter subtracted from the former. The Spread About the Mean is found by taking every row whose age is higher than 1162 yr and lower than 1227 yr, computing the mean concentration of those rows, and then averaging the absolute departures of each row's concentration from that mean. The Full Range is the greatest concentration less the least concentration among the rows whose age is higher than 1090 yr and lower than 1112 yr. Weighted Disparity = 0.28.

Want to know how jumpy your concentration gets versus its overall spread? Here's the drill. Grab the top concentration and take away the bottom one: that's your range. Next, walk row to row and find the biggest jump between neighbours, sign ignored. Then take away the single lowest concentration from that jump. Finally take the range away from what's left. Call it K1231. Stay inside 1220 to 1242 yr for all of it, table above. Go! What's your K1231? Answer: -1.68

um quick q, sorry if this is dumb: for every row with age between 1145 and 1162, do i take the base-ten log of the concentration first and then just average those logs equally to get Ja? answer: 0.404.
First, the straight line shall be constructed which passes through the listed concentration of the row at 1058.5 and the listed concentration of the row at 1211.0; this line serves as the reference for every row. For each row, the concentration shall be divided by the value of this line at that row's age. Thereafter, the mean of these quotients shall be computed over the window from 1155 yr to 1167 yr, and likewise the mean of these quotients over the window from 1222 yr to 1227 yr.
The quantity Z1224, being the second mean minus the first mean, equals 0.14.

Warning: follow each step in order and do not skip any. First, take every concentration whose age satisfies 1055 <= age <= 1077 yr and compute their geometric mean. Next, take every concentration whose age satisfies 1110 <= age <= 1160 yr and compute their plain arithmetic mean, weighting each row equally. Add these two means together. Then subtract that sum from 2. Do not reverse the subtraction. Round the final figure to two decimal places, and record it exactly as -3.16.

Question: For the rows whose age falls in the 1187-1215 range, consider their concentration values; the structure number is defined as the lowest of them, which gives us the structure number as 1.564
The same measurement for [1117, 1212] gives 1.564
